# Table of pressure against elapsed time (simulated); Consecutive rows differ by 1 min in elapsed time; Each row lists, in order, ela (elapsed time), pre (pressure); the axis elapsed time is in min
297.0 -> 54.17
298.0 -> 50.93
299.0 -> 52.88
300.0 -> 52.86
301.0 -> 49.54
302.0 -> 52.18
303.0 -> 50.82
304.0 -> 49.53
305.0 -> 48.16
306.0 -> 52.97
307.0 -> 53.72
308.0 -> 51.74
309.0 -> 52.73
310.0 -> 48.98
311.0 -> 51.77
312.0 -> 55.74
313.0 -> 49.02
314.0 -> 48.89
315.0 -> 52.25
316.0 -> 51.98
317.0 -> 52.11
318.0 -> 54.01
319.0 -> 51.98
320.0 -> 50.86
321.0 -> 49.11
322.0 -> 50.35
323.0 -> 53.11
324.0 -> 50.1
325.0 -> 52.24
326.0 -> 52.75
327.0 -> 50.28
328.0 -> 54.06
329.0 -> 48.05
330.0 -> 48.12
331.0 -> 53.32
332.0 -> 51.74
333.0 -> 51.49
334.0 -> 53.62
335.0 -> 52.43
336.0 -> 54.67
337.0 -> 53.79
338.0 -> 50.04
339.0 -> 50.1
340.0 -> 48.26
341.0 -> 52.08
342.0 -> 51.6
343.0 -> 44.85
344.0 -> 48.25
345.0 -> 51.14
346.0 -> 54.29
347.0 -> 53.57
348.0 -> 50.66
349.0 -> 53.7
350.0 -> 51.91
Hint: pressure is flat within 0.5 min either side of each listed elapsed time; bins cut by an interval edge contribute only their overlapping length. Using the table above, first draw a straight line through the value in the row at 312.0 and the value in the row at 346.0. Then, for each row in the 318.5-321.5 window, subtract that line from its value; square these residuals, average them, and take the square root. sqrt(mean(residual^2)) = 4.9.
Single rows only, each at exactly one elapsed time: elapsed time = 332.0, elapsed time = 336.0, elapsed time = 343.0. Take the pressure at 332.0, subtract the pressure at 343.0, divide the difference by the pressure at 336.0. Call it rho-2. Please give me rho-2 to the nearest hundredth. 0.13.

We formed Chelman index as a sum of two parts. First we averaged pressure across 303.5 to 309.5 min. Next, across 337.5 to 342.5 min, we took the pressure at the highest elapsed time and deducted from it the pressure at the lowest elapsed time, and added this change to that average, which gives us 53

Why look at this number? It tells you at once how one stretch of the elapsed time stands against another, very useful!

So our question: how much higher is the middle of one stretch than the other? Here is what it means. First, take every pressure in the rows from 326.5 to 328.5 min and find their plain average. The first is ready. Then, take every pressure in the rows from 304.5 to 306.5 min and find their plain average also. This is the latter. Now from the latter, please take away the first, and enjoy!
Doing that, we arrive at -1.6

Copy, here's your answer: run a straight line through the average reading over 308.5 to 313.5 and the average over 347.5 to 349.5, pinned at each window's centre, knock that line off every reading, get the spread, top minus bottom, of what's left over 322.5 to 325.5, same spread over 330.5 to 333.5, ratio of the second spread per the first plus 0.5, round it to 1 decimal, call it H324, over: 1.1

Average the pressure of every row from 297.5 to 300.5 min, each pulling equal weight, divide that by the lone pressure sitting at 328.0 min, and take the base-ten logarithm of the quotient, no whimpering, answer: -0.015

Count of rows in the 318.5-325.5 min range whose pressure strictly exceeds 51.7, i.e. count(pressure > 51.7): 3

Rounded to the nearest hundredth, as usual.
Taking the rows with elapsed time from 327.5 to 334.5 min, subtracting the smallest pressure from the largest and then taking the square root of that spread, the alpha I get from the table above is 2.45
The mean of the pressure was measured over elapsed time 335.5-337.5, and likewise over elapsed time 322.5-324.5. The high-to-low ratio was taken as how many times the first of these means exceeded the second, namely 1.05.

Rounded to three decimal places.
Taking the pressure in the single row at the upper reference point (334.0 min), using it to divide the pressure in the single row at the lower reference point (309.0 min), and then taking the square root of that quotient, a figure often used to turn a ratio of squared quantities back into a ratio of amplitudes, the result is 0.992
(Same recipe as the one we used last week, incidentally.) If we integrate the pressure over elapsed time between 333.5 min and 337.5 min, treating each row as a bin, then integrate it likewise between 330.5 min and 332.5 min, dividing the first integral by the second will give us 2.0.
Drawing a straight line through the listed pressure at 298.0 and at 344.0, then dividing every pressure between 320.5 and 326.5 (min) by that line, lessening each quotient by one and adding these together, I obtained 0.22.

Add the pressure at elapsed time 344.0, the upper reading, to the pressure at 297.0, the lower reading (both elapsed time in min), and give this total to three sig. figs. 102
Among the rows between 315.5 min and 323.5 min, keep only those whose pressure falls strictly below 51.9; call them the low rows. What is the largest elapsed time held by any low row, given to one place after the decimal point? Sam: 322.0 min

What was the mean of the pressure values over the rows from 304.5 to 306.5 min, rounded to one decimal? 50.6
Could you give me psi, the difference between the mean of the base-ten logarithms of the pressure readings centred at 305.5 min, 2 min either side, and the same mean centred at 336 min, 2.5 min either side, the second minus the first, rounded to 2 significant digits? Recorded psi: 0.015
